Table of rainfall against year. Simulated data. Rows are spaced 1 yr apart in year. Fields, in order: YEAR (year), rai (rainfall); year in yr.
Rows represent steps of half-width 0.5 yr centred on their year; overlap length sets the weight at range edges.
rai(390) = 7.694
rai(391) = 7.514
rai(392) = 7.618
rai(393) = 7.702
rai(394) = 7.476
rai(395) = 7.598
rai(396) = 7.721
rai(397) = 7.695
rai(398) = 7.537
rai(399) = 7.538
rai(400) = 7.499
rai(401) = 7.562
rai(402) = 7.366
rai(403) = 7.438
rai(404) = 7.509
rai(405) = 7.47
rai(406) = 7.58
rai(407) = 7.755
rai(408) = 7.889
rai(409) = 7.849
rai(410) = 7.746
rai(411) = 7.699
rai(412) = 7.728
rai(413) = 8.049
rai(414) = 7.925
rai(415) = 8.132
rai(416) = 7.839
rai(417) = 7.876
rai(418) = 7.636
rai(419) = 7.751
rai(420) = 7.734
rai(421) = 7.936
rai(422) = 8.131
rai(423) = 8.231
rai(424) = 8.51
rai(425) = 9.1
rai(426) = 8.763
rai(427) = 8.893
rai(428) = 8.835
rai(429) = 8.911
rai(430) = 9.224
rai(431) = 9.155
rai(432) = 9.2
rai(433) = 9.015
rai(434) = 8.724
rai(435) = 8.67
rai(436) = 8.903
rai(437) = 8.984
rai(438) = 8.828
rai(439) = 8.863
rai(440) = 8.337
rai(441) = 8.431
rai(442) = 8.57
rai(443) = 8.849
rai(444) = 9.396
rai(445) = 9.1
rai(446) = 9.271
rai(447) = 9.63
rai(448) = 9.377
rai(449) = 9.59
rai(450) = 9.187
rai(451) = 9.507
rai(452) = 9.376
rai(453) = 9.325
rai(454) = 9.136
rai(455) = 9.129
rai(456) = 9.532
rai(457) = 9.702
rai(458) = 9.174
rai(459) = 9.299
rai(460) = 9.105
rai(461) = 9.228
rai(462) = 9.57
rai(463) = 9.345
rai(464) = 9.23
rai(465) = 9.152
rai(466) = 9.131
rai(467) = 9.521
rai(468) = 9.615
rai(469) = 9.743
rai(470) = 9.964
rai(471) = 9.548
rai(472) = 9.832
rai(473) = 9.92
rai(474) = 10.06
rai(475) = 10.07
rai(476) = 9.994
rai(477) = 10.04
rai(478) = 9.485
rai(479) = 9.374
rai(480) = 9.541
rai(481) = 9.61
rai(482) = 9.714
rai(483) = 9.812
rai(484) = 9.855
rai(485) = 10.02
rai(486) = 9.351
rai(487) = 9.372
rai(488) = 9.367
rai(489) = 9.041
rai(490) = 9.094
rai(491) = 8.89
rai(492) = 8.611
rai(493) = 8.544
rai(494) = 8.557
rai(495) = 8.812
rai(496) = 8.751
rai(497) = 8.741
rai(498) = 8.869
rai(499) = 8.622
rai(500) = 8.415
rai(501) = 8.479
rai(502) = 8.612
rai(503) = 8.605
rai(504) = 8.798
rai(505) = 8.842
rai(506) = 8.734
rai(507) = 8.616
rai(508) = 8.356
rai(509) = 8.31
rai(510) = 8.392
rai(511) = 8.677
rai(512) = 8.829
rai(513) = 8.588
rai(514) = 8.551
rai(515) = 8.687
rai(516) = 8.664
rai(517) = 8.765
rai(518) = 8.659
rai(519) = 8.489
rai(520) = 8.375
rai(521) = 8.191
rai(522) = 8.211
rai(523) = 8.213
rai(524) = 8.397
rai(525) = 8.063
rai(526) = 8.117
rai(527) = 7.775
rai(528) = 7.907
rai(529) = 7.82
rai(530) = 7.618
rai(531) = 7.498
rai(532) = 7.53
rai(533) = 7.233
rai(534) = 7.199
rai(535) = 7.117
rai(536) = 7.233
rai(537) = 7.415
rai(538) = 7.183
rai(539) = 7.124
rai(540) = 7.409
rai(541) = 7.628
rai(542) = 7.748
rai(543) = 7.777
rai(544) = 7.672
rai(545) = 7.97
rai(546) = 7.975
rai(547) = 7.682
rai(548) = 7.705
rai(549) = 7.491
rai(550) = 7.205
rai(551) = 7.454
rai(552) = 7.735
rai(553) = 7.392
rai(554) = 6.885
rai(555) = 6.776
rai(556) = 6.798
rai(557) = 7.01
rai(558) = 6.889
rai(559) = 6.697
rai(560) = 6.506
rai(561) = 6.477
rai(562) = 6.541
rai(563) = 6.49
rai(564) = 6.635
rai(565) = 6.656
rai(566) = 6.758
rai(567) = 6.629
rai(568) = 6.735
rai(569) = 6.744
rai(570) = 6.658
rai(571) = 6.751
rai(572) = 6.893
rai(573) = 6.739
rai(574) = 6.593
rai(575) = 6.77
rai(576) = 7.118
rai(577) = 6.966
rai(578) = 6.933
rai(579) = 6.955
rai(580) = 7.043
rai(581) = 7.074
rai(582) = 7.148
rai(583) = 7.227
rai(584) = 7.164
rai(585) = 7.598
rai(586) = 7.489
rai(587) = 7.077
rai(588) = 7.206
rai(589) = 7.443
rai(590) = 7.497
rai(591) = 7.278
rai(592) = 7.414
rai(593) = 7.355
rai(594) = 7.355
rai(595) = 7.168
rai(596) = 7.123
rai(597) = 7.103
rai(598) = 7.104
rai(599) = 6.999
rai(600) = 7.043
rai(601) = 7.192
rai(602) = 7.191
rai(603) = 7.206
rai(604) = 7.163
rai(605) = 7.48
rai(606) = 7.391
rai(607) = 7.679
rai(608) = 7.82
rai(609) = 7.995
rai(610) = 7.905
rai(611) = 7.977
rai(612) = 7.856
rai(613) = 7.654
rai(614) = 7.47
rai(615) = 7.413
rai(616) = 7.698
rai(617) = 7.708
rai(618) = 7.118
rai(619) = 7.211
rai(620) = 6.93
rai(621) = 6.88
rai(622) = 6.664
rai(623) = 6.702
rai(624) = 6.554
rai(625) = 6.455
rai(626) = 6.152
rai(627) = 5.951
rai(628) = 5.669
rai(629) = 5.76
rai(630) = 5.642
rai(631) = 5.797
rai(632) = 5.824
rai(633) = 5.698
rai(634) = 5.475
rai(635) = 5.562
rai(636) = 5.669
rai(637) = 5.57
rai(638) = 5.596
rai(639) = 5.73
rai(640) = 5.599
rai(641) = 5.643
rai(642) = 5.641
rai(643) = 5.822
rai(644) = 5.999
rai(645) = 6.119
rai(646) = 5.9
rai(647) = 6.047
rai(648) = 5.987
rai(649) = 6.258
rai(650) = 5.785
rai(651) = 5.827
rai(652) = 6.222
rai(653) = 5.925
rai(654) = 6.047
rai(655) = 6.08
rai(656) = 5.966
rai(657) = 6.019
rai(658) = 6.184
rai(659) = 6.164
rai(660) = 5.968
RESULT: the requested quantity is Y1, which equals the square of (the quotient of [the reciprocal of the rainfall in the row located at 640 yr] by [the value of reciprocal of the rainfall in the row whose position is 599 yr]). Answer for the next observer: 1.6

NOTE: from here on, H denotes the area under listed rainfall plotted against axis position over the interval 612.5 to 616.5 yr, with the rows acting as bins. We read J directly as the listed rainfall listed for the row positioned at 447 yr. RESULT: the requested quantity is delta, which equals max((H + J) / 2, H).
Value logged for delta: 30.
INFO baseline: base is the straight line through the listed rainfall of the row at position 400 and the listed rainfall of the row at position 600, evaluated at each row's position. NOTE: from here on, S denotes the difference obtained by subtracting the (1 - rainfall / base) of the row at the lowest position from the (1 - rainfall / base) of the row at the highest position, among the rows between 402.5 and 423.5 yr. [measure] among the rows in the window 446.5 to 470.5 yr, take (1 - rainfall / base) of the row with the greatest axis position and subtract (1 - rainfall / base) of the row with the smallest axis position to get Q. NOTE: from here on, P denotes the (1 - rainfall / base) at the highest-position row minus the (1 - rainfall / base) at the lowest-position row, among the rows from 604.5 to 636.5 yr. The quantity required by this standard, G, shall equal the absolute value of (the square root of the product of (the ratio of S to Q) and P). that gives 0.72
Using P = 0.25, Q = -0.05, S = -0.11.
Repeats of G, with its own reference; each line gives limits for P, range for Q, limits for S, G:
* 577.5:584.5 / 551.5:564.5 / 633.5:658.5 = 0.16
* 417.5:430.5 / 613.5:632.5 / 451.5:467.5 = 0.16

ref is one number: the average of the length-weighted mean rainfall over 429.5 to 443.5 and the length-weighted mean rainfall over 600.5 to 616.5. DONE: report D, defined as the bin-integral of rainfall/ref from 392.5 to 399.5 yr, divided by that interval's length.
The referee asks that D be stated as 0.93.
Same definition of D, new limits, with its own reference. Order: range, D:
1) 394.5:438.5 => 0.99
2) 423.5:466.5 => 1.11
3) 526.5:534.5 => 0.92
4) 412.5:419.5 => 0.96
